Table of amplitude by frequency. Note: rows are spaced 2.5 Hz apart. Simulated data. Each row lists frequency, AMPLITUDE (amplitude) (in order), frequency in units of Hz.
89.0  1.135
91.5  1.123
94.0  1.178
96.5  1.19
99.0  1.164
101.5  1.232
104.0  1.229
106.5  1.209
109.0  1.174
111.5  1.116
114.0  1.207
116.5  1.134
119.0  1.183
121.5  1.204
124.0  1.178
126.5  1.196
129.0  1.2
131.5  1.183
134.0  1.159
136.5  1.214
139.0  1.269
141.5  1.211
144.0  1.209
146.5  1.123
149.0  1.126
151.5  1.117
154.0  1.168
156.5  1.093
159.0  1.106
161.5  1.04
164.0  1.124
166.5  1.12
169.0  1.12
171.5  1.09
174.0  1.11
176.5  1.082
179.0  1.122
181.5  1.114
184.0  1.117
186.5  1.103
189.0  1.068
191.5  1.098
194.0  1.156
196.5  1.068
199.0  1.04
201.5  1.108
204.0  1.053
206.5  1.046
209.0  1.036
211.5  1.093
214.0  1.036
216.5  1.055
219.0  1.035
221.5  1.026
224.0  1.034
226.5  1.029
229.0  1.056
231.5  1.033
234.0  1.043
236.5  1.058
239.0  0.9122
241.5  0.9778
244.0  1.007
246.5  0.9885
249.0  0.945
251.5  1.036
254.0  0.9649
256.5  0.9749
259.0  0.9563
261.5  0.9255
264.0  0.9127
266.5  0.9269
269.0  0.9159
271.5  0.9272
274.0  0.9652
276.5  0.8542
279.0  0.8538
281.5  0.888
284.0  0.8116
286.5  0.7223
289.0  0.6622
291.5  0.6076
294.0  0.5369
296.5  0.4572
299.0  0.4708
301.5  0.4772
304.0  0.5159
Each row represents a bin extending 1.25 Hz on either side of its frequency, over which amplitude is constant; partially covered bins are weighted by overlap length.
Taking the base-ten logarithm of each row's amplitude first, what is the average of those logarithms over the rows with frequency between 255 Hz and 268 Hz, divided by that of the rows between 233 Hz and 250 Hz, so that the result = 5.7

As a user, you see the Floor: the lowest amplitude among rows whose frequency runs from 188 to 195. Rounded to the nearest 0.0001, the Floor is 1.0680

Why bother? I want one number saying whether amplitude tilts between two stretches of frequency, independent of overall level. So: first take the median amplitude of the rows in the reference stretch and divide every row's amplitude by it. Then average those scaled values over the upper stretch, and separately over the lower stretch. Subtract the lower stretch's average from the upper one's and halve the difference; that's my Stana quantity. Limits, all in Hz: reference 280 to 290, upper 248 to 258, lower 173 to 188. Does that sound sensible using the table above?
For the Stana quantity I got -0.083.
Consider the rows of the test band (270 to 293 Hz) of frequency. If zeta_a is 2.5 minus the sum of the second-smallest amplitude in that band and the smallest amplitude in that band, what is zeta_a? 1.2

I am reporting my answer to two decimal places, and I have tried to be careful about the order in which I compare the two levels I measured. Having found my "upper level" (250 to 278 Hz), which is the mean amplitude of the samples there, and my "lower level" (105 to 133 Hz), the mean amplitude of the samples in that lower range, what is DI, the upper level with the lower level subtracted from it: -0.24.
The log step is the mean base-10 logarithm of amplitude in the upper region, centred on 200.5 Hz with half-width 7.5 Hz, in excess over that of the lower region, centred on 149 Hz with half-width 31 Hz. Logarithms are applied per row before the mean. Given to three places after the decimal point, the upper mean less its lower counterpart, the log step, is -0.028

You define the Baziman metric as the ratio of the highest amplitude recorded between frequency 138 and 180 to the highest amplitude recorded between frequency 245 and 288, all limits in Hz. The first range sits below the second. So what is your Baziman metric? 1.22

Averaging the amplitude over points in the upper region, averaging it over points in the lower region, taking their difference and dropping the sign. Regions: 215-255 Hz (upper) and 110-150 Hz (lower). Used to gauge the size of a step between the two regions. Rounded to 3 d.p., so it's 0.169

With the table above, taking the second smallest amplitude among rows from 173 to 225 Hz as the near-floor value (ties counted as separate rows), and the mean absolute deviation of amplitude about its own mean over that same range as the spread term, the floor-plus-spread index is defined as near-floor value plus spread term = 1.07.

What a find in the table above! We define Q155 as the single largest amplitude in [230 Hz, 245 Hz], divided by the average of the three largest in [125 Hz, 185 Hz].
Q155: 0.86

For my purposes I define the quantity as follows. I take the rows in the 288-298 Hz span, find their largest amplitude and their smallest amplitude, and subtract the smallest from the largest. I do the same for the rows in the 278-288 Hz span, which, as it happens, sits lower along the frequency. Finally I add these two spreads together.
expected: 0.37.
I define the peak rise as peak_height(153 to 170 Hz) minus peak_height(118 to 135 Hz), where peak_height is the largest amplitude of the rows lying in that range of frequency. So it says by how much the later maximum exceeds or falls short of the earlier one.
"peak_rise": -0.04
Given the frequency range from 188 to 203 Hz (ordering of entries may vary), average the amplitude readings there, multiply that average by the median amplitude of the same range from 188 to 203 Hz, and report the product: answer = 1.2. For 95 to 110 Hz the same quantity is 1.4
